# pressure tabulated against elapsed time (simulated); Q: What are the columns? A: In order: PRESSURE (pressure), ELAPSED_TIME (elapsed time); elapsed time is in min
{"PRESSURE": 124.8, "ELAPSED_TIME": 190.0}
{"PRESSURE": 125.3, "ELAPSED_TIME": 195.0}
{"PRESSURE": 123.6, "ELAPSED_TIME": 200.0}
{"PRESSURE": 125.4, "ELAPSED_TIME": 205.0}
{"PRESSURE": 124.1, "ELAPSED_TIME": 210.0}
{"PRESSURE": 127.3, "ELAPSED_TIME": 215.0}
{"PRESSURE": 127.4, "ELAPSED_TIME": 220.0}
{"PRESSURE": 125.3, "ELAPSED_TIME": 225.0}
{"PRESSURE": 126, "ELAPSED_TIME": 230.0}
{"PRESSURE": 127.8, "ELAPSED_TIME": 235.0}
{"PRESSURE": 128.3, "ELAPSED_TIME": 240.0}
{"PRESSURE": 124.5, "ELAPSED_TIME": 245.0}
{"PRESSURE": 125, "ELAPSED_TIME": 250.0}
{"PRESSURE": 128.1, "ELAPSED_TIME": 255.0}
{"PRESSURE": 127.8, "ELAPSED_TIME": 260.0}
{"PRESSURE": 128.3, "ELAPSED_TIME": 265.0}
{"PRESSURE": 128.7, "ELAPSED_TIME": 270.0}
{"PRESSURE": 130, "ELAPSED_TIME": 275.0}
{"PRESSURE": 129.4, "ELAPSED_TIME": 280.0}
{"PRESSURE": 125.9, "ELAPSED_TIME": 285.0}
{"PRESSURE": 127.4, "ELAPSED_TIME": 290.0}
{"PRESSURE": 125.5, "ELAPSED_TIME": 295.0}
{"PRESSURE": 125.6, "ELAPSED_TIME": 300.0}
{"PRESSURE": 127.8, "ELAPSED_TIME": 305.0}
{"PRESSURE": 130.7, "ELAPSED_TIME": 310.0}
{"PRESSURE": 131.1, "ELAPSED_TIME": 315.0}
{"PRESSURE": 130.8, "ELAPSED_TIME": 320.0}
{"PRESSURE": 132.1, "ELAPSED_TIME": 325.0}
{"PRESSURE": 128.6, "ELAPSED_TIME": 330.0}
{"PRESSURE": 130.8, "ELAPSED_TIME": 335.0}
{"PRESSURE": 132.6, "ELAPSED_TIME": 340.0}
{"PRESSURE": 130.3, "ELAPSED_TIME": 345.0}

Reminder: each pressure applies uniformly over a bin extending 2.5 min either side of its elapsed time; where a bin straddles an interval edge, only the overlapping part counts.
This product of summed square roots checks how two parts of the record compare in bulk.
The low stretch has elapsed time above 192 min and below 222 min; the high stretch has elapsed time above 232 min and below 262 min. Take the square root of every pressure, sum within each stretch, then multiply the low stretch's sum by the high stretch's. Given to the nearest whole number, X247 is 4544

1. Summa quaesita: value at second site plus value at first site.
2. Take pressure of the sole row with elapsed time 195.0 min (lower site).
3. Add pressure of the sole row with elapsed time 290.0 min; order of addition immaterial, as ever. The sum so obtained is 253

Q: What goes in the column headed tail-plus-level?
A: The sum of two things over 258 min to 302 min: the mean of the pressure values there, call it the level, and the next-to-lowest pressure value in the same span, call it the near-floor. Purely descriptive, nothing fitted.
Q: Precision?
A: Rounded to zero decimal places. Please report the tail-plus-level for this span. 253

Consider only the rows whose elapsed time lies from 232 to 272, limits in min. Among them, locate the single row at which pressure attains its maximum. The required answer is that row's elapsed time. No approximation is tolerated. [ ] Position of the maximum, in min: 270.0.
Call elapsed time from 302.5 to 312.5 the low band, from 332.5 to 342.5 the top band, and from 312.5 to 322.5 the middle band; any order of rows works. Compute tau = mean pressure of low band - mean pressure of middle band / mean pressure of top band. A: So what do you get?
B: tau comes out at 128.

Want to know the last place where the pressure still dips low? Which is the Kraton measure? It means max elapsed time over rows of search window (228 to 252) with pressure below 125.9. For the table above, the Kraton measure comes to 250.0 min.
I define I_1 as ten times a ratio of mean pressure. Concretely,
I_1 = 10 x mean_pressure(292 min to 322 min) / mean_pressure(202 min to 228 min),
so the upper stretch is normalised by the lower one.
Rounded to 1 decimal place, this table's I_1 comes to 10.2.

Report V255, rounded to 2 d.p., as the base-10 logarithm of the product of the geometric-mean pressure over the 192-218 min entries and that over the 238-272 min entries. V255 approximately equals 4.20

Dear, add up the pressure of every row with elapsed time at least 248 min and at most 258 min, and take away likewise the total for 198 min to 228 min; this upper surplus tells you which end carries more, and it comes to -500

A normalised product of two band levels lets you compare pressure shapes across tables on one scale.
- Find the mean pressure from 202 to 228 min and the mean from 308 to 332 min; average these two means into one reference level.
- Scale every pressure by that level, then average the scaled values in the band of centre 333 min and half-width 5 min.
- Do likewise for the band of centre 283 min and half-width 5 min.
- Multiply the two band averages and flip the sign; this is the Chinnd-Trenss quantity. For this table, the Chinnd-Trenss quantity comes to -1.01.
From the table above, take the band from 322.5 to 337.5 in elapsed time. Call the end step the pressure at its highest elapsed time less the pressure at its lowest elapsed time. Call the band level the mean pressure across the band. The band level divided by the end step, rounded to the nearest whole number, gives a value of -100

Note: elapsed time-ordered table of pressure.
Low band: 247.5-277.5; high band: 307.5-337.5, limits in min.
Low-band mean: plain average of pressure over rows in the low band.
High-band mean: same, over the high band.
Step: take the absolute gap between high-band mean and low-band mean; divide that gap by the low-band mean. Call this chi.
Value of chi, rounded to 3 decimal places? 0.021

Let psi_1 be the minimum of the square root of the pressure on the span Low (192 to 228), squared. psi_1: 124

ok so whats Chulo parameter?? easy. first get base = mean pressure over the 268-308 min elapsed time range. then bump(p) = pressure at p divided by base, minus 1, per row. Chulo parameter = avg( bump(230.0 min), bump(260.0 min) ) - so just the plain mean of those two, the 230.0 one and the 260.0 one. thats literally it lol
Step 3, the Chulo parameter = -0.005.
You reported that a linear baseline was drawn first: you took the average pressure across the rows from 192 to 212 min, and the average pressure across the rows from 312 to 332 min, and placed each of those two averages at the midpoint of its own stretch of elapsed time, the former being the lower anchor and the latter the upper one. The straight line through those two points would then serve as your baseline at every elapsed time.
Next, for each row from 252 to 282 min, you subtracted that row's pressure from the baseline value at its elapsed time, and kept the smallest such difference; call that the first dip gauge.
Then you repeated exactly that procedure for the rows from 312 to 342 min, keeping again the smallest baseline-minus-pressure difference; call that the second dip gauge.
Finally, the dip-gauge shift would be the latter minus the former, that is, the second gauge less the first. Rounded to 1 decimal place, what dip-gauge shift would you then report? 0.4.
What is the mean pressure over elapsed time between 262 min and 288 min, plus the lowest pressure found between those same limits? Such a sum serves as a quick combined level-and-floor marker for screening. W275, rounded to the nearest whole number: 254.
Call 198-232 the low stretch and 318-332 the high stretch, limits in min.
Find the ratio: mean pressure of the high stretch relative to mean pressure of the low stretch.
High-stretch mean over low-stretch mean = 1.039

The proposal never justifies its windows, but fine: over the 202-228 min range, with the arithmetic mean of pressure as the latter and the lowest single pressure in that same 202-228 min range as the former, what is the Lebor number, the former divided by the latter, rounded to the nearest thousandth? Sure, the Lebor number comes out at 0.986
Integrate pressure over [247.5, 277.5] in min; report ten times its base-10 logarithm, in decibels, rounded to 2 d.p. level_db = 35.84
